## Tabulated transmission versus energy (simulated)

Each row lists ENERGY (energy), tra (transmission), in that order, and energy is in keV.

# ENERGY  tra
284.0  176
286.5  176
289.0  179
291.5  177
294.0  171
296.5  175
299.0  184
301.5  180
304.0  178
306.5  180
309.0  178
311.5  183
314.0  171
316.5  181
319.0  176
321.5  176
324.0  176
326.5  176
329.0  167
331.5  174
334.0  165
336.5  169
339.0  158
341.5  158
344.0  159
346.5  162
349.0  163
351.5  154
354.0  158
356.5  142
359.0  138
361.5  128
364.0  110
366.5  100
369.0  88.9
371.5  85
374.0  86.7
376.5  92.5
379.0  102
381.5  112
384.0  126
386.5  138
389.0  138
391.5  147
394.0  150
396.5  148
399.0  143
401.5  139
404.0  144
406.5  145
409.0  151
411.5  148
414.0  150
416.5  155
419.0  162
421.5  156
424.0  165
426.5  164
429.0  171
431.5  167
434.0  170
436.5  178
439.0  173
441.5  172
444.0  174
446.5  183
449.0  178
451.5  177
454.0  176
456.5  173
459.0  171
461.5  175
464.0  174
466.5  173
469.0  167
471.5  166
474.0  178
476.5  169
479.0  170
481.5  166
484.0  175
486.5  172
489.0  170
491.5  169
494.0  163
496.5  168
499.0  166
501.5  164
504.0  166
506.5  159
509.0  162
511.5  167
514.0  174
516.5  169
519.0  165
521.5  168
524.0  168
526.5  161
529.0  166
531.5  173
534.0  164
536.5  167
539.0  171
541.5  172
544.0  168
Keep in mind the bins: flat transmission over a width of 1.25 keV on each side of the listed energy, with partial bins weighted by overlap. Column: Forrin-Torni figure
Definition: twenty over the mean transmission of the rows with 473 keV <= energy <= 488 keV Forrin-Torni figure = 0.117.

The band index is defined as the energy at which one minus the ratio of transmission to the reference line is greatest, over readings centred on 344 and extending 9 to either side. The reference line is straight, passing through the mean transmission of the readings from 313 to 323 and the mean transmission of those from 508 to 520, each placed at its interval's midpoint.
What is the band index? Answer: 351.5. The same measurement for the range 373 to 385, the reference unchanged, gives 374.0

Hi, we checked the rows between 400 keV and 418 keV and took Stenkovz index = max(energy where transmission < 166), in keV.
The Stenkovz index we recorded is 416.5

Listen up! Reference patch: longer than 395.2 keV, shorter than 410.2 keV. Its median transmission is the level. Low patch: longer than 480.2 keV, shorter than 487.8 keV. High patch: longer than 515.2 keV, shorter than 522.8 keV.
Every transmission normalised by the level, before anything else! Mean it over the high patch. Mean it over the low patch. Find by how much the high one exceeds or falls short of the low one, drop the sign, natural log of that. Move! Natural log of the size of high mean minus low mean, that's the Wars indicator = -3.7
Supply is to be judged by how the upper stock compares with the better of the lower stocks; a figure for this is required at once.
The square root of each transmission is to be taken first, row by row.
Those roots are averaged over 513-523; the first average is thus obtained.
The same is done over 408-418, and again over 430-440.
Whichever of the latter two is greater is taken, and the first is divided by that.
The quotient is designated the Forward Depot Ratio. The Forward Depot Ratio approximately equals 0.991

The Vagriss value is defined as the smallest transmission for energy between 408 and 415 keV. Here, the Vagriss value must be 148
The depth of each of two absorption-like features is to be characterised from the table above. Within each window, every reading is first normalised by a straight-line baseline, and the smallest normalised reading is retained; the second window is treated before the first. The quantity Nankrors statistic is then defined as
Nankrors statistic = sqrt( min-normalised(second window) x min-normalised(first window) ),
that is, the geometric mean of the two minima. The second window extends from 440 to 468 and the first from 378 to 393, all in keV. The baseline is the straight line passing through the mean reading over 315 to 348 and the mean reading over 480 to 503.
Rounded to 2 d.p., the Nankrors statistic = 0.78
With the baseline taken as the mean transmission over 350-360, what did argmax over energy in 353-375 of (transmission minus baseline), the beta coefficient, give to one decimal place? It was 354.0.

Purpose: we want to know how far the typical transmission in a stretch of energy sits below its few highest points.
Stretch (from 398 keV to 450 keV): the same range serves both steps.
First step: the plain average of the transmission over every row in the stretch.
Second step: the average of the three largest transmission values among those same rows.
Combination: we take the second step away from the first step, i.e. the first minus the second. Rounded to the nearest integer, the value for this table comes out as -18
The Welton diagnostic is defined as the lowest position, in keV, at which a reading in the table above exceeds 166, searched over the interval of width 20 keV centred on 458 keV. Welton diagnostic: 449.0 keV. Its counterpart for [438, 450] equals 439.0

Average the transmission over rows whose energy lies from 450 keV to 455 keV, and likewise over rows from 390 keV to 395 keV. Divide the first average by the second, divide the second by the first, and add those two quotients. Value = 2.03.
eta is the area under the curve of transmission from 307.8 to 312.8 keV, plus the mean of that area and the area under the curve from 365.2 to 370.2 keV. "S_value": 1590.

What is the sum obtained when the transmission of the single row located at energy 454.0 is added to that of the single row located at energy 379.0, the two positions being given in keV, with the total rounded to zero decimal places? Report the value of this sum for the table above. 278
